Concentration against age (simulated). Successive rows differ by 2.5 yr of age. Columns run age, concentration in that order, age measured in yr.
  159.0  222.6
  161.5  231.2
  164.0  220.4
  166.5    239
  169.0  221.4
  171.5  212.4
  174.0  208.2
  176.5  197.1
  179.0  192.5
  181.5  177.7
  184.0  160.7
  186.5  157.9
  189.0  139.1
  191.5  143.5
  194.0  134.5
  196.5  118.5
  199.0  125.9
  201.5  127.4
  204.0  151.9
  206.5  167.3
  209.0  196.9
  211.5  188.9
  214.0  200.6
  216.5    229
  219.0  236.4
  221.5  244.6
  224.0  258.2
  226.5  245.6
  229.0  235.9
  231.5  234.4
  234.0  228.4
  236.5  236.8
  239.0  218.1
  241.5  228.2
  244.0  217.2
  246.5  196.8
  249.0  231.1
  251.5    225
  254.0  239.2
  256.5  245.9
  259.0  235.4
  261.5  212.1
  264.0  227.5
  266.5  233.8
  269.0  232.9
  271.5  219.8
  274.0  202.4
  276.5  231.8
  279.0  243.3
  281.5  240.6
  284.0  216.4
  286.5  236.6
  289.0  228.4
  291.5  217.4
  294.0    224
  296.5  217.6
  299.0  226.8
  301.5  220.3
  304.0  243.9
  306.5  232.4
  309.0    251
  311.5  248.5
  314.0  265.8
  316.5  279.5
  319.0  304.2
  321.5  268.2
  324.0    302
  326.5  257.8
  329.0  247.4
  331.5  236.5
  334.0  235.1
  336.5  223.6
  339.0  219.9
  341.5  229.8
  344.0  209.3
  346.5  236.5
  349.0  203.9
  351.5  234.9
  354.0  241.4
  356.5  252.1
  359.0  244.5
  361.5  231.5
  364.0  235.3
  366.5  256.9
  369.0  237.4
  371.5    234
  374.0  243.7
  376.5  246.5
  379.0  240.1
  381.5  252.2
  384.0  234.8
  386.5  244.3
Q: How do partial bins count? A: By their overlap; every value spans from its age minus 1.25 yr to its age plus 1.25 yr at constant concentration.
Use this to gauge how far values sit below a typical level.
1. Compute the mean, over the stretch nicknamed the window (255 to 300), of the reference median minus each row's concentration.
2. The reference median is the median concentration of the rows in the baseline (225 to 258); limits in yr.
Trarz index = 4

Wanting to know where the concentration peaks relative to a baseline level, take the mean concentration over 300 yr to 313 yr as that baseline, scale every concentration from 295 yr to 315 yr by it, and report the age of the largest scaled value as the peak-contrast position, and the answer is 314.0 yr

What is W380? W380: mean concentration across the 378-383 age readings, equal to 246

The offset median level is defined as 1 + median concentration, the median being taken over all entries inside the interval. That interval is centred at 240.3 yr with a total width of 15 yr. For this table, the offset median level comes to 224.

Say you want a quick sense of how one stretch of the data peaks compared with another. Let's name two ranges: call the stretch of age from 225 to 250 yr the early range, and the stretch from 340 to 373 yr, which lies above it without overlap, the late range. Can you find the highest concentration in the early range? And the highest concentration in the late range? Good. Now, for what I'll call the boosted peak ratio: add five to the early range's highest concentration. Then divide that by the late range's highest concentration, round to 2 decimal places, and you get 0.98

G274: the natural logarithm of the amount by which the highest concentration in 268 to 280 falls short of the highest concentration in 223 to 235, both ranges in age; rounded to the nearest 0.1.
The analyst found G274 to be 2.7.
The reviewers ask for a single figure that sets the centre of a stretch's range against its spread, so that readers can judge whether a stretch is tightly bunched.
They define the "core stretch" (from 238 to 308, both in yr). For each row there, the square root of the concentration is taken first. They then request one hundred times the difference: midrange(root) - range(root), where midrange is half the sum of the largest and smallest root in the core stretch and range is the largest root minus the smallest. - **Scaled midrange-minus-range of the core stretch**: 1320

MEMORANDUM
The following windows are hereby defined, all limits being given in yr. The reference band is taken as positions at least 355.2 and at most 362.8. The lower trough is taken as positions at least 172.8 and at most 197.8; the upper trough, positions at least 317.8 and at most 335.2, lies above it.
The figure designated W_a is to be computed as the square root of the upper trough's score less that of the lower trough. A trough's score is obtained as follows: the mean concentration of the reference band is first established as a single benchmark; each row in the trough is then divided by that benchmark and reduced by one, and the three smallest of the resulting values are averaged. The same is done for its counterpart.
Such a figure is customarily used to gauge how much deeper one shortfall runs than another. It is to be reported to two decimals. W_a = 0.67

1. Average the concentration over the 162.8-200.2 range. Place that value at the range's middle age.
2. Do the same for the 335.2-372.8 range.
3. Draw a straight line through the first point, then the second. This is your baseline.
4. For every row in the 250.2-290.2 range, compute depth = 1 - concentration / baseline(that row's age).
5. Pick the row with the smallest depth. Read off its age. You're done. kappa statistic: 256.5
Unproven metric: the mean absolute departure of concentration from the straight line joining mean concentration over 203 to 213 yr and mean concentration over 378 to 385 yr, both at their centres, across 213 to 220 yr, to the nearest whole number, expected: 42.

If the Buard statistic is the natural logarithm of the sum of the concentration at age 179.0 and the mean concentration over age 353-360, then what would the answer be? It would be 6.08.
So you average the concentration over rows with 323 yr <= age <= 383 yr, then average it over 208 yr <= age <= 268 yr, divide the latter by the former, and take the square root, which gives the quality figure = 0.97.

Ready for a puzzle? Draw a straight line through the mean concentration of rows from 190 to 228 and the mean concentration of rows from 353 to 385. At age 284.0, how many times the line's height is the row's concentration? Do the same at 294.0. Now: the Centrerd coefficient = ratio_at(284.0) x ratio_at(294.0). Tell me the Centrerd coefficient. 1.06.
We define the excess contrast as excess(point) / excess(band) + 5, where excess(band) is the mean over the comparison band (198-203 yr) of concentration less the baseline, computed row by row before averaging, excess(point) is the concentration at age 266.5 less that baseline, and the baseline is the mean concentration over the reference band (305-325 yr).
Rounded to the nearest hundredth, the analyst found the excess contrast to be 5.25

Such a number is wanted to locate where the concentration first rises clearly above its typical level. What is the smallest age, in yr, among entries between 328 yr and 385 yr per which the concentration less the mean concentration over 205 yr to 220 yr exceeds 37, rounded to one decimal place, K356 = 329.0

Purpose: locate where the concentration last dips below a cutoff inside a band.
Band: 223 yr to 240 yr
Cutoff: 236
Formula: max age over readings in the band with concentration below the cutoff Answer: 239.0 yr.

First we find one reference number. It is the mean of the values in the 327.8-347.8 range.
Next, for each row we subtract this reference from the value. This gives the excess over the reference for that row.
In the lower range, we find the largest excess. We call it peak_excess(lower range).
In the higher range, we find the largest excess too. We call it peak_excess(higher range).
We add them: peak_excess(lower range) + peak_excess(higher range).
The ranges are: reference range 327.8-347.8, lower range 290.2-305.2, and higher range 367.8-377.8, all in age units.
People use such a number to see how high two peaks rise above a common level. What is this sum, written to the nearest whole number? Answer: 31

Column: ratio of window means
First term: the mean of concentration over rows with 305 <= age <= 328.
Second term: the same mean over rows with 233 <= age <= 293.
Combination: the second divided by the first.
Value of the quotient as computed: 0.85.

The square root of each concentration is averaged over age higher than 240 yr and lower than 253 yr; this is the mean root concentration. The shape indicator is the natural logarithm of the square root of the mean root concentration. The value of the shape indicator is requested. 1.348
